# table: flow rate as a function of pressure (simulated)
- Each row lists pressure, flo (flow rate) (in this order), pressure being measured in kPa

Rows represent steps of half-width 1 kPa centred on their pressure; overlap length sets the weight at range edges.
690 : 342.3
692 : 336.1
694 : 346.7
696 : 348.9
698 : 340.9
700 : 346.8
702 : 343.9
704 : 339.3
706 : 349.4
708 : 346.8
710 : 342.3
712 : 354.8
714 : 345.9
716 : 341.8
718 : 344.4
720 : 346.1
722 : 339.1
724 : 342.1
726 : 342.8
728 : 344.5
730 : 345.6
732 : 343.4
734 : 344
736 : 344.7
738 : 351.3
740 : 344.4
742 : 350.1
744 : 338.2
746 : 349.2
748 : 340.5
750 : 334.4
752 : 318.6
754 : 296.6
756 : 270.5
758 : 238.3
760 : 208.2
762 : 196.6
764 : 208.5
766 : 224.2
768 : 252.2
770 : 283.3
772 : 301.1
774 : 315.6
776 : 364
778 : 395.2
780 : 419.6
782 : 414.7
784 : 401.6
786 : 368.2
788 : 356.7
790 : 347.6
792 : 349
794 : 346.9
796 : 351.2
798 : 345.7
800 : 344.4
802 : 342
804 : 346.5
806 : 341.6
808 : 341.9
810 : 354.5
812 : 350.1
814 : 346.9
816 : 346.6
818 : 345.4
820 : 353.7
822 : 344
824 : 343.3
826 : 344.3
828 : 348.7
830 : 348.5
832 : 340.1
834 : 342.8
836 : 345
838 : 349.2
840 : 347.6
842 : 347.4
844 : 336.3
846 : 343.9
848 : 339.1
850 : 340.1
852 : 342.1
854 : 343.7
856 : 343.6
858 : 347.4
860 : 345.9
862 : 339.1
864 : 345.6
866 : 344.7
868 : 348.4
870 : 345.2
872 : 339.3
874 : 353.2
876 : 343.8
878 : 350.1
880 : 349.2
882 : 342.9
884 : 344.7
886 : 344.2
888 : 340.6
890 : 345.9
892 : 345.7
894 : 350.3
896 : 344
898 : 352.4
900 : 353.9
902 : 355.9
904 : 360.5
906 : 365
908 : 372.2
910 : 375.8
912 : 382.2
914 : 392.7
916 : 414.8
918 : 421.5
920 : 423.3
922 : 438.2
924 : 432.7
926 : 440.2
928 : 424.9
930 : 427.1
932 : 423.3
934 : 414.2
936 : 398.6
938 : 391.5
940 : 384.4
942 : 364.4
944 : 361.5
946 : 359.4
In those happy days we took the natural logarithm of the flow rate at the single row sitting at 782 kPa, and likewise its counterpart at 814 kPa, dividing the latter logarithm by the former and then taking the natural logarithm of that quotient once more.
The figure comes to -0.030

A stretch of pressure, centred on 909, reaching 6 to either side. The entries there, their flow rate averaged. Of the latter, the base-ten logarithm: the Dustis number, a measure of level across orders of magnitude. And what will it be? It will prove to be 2.57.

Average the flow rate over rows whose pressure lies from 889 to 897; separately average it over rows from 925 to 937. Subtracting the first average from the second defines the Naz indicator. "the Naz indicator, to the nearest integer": 75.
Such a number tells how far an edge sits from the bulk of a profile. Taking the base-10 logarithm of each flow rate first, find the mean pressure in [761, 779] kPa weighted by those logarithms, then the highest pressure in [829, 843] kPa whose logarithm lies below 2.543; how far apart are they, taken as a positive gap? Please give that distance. 71.8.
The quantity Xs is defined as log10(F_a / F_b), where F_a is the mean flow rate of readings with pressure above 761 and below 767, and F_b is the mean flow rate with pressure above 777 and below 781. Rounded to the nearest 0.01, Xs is -0.29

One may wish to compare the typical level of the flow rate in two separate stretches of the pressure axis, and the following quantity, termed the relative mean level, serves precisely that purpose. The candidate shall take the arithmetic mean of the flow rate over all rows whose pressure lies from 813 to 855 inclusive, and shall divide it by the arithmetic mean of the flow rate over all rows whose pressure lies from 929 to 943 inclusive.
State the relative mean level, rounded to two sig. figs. 0.86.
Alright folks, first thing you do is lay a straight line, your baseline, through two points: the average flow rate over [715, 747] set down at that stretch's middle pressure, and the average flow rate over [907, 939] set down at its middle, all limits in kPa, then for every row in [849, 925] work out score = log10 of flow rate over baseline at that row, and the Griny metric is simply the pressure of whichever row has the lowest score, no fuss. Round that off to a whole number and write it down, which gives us 888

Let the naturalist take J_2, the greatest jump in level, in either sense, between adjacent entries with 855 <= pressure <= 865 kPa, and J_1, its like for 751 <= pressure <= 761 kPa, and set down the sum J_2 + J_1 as 39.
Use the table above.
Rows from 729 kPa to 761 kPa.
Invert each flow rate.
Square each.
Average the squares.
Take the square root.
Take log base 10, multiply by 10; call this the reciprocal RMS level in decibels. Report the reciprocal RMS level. -24.9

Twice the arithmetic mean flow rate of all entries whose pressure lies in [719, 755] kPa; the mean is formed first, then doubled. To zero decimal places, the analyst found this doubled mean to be 680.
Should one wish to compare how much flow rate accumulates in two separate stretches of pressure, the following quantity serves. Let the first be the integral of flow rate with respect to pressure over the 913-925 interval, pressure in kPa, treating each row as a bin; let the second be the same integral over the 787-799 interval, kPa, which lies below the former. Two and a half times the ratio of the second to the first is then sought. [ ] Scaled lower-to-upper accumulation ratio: 2.1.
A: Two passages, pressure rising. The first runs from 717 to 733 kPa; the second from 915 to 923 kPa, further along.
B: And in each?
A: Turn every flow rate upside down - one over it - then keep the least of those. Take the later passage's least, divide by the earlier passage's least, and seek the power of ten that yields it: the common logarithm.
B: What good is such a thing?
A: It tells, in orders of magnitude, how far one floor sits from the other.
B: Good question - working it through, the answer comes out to -0.10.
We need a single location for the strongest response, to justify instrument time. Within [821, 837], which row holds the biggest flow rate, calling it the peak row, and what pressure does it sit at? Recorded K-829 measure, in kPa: 828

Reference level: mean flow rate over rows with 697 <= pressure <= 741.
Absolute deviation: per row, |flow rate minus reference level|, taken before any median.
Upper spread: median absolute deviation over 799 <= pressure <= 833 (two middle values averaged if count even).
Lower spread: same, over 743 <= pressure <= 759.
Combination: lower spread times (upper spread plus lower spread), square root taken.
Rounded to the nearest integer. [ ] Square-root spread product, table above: 20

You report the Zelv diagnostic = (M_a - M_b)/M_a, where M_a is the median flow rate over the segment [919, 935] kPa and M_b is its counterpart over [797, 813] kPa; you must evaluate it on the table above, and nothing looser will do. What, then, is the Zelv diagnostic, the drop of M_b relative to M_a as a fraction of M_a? 0.190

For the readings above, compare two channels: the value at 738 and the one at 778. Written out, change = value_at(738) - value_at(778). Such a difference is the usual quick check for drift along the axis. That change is -44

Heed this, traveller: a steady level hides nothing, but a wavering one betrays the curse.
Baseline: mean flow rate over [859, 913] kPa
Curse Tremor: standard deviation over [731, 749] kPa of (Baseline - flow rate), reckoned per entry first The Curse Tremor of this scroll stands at 4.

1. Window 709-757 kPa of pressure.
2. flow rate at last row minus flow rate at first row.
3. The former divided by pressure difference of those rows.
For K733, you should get -1.6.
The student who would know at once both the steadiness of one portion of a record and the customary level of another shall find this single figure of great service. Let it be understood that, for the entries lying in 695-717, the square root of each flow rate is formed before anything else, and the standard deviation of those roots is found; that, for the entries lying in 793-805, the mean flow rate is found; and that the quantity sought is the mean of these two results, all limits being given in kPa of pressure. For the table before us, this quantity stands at 173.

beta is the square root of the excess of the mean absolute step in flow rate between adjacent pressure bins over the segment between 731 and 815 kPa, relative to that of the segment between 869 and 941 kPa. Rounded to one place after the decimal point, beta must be 2.5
